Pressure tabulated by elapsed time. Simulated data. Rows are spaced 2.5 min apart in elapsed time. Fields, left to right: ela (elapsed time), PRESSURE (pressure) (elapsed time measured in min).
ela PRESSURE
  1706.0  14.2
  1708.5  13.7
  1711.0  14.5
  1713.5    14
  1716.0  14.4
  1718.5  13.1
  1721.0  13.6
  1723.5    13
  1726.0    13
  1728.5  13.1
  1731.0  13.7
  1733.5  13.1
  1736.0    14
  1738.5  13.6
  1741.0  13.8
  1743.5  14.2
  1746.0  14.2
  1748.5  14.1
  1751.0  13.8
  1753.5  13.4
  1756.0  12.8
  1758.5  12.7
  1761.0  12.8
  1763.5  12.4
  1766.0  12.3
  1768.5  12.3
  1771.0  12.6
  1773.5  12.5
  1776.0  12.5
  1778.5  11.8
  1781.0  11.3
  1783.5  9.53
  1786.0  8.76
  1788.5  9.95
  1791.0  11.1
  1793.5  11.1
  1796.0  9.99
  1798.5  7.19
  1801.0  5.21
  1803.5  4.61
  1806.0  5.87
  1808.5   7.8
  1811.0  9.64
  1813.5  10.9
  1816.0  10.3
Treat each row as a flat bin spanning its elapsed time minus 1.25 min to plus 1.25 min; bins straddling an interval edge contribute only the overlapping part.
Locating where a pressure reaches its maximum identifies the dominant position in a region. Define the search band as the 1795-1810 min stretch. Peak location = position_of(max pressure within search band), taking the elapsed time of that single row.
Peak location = 1796.0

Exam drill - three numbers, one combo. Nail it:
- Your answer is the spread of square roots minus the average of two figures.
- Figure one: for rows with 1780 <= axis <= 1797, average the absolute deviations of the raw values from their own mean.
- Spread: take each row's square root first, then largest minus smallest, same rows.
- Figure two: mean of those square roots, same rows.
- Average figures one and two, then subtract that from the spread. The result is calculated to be -1.59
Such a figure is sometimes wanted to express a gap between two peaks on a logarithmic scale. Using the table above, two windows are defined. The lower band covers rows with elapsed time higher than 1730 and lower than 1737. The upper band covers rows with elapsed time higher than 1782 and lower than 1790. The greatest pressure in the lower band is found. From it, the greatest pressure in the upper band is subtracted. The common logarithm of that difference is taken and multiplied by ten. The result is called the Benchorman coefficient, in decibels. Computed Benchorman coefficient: 6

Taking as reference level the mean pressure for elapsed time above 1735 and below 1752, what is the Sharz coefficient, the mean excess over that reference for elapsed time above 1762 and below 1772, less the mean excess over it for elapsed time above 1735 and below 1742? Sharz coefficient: -1.4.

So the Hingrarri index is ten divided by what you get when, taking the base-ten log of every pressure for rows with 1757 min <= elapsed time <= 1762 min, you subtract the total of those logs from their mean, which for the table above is -9.0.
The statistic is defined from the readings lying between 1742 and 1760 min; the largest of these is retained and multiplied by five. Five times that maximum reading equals 71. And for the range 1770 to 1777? 63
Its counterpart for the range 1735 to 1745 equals 71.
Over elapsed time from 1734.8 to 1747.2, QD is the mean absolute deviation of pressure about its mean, 0.21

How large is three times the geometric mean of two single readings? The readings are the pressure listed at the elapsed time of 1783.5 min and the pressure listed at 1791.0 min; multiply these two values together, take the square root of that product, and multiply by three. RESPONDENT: 30.9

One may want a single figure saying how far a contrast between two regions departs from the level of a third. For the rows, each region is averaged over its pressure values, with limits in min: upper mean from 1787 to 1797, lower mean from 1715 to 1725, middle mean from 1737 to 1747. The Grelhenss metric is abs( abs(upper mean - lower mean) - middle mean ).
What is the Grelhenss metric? 11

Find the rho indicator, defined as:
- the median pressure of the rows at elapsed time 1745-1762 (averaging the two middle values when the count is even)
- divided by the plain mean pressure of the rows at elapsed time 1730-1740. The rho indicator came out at 0.99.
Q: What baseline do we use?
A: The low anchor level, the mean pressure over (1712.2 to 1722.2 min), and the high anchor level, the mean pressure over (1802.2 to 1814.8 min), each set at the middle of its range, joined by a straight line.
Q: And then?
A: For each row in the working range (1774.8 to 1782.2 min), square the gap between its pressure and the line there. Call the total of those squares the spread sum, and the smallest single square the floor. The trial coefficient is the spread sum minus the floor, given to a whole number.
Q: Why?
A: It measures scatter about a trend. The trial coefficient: 11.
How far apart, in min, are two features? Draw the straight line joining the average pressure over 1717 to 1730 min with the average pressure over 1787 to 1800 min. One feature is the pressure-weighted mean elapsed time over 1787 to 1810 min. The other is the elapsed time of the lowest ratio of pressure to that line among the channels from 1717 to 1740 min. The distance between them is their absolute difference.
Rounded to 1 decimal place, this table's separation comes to 78.6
